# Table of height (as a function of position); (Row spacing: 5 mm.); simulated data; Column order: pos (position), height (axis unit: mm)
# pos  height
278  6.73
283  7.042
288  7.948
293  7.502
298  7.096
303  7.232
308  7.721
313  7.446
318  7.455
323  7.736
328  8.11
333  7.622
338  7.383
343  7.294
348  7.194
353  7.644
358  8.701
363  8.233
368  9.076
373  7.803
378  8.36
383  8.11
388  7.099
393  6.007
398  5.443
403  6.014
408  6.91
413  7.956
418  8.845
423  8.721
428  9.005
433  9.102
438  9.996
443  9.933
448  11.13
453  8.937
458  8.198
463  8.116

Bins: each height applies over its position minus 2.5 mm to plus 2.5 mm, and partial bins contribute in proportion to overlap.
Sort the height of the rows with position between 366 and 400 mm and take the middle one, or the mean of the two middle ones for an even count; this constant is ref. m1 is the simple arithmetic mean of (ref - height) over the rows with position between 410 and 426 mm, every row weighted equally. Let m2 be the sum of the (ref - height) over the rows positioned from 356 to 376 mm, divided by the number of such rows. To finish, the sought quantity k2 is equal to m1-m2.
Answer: -0.1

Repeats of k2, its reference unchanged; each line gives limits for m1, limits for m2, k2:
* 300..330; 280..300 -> -0.2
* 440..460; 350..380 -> -1.2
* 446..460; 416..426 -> -0.6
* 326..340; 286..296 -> 0.0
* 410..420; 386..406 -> -2.3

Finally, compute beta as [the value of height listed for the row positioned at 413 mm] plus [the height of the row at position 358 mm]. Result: 16.7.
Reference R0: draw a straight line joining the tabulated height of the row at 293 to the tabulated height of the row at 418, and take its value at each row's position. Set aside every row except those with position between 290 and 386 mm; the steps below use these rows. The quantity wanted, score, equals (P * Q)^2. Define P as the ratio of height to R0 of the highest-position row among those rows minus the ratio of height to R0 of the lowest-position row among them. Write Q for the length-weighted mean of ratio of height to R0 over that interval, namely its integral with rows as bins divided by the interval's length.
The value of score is 0.002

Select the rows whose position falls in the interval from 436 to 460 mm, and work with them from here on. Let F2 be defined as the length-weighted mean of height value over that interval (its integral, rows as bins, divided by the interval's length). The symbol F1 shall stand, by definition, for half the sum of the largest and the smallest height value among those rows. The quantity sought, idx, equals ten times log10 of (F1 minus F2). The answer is -25.8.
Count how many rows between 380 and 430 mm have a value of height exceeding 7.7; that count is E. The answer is 5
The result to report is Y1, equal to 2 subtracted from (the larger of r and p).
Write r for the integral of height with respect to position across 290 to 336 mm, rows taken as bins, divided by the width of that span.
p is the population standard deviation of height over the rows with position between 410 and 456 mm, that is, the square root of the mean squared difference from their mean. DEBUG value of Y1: 5.55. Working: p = 0.9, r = 7.55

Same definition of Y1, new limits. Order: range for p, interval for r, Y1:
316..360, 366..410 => 5.18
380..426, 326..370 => 5.90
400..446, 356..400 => 5.66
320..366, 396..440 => 6.01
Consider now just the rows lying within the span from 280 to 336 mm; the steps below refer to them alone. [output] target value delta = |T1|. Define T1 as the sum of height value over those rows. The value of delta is 83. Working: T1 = 83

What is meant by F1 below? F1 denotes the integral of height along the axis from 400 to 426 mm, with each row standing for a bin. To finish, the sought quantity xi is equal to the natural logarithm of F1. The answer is 5.30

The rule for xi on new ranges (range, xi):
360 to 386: 5.37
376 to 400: 5.13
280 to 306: 5.25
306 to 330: 5.22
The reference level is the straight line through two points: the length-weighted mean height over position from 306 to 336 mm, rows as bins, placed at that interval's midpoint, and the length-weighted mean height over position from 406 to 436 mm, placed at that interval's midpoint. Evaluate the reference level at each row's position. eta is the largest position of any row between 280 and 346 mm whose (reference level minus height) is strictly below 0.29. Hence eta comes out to 333 mm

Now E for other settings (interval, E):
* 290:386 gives 9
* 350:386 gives 6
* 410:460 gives 10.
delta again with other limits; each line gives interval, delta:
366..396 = 46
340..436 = 148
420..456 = 67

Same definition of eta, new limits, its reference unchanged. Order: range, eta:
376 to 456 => 453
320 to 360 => 358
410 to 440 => 438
